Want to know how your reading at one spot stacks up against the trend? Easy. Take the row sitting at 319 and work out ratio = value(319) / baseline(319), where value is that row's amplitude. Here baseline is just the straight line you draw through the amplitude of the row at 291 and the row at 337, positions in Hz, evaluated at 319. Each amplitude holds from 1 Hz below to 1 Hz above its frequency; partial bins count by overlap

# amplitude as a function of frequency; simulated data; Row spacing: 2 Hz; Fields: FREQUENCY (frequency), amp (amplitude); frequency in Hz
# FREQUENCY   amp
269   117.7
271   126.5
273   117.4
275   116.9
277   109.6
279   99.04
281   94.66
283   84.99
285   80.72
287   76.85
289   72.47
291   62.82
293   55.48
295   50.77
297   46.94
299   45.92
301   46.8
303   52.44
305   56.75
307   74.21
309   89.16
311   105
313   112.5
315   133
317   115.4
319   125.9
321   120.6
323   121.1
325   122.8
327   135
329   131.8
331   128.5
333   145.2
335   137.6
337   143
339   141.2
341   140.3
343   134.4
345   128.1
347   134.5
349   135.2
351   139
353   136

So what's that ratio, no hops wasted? 1.1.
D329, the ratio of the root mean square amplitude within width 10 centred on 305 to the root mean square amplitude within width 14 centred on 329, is 0.50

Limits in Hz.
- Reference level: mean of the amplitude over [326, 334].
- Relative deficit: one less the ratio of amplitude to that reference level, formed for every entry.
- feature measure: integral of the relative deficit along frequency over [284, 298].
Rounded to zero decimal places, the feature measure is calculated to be 7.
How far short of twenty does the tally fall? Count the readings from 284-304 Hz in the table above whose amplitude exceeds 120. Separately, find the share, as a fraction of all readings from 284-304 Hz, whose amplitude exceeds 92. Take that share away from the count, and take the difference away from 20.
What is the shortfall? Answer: 20.0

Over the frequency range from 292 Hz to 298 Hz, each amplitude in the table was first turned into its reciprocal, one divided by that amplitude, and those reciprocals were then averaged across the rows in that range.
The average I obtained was 0.0197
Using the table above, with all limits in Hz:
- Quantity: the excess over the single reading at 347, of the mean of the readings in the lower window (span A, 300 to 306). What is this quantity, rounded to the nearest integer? -83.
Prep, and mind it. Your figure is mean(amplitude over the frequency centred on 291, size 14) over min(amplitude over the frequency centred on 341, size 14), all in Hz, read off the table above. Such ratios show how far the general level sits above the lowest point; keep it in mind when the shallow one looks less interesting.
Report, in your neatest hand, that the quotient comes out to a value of 0.50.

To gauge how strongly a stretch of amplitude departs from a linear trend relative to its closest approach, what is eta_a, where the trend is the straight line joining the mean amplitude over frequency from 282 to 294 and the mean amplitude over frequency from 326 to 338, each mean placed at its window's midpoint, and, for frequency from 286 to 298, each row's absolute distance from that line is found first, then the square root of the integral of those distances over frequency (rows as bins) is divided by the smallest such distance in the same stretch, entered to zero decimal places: 12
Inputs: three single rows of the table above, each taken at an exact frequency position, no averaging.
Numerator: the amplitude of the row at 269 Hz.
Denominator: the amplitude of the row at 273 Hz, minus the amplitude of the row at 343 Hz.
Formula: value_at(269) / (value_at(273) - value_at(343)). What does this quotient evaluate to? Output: -6.9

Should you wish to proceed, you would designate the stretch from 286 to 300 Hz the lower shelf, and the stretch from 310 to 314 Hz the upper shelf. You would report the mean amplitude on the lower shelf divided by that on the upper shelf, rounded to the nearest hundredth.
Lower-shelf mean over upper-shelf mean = 0.54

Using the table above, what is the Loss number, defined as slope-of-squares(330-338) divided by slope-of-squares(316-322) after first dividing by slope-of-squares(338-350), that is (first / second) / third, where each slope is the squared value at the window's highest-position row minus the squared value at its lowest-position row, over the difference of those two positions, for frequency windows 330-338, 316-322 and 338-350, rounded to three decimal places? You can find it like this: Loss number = -0.013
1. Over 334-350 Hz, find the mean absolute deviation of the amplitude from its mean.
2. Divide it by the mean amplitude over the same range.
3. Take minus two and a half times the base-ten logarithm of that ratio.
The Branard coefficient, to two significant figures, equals 3.9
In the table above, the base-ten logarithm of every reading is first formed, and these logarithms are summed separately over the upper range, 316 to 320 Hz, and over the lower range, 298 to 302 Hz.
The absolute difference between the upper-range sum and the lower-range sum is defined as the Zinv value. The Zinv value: 0.83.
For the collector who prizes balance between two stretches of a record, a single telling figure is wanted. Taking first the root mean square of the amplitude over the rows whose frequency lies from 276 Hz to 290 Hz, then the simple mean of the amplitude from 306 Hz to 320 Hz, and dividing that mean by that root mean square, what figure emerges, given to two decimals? 1.21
